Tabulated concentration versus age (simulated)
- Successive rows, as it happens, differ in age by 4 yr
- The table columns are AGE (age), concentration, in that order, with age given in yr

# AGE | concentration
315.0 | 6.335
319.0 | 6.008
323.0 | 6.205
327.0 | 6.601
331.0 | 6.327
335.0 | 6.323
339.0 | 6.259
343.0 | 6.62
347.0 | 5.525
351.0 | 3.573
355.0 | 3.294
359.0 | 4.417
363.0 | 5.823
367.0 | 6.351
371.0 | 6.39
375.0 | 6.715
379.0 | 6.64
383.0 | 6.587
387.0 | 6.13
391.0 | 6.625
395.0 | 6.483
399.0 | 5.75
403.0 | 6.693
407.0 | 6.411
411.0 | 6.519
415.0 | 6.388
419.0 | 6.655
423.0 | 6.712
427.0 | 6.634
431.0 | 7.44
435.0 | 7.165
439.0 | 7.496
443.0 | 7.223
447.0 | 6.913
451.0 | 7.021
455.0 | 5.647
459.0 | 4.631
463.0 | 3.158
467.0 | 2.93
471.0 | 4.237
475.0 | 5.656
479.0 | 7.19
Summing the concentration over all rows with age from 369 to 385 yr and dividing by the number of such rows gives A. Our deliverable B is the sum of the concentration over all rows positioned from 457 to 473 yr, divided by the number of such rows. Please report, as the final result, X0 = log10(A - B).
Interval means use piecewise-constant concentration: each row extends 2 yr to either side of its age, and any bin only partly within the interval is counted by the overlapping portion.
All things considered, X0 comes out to 0.5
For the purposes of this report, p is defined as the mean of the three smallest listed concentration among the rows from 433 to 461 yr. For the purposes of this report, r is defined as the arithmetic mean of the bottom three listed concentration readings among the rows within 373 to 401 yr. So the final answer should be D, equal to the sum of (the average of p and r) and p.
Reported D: 11.7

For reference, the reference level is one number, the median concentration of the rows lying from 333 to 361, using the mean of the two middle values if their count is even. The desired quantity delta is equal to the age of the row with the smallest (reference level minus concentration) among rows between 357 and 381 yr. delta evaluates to 375.0 yr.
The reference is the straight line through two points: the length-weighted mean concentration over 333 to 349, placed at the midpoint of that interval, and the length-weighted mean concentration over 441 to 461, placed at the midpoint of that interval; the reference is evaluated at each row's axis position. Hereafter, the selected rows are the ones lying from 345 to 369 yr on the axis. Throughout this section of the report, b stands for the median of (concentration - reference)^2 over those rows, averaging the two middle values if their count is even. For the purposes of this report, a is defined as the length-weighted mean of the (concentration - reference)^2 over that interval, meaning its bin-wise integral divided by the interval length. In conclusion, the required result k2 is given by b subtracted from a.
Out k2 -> 1.4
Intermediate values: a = 3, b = 1.8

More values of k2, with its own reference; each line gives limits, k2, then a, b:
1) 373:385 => 0.0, 0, 0.2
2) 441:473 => 2.0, 4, 1.8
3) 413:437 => 0.3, 0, 0.2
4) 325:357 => 1.8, 2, 0.2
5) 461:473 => -1.4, 9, 9.9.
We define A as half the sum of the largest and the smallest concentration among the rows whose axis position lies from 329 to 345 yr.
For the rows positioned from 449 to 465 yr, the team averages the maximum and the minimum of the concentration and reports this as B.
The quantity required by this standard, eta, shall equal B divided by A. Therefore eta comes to 0.8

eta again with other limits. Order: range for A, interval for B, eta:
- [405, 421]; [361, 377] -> 1.0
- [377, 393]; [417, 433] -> 1.1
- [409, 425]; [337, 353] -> 0.8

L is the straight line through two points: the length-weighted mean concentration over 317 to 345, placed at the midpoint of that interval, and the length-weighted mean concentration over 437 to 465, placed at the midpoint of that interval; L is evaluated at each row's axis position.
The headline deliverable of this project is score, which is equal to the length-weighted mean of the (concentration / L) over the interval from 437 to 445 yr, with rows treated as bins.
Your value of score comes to 1.22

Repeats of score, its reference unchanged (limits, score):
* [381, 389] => 1.03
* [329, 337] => 1.00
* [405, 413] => 1.06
